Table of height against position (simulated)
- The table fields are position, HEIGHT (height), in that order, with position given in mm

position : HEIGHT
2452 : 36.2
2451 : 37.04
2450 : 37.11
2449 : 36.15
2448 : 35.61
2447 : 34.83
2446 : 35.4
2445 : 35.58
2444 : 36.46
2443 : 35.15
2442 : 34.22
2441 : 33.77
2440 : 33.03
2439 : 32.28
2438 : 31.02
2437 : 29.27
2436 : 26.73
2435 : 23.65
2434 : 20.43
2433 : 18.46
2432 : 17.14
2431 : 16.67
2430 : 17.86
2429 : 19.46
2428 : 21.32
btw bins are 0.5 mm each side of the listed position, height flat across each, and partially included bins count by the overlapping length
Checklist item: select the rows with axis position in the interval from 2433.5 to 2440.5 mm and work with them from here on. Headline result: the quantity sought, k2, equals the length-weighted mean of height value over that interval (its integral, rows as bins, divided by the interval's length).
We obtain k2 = 28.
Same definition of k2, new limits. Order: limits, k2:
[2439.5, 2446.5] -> 35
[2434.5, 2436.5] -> 25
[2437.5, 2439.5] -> 32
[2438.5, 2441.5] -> 33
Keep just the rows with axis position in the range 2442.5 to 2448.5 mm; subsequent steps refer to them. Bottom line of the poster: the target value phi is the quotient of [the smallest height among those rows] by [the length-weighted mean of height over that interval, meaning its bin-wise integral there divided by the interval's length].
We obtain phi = 0.981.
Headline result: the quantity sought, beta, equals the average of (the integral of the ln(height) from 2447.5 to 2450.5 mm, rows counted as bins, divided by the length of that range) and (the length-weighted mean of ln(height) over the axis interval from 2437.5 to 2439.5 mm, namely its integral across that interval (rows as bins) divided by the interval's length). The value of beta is 3.5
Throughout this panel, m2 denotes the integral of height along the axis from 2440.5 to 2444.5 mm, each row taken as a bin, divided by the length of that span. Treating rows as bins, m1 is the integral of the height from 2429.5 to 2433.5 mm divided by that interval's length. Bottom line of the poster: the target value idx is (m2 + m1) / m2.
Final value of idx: 1.5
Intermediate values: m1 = 17.5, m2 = 35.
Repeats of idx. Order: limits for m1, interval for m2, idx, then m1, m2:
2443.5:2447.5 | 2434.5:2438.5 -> 2.3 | 35.6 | 28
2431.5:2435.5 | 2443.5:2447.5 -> 1.6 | 19.9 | 36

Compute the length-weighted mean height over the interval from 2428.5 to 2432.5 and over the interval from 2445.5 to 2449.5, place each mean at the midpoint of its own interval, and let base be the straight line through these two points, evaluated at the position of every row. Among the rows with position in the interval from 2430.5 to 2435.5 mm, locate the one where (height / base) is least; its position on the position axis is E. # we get 2432 mm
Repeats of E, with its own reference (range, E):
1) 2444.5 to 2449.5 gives 2449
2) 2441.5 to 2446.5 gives 2446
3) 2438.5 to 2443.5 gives 2443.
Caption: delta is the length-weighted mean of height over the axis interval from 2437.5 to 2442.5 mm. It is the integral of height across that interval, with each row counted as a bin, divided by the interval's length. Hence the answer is 33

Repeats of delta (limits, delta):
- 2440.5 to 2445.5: 35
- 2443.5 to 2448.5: 36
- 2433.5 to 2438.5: 26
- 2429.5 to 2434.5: 18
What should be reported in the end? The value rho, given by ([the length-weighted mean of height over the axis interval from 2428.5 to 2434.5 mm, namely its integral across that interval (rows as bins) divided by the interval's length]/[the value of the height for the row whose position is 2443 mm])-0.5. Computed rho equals 0.0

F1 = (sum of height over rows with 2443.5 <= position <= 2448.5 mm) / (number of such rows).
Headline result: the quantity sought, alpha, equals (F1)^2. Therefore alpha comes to 1266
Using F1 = 35.6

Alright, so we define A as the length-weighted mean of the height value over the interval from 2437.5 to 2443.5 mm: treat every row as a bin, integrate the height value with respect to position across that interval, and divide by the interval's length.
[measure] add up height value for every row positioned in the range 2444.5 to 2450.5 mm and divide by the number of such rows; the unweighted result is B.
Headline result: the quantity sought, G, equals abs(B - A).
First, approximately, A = 33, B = 35.8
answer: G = 2.5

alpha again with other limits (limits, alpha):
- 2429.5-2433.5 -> 307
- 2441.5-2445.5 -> 1250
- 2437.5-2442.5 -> 1080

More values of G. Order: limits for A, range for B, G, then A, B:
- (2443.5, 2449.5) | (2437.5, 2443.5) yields 2.4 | 36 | 33.2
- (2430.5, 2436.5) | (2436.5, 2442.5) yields 11.8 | 21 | 32.3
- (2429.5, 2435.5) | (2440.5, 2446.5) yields 16.1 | 19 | 35.1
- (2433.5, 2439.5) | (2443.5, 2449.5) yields 8.4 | 27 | 35.7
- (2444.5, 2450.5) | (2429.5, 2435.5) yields 16.7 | 36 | 19.0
